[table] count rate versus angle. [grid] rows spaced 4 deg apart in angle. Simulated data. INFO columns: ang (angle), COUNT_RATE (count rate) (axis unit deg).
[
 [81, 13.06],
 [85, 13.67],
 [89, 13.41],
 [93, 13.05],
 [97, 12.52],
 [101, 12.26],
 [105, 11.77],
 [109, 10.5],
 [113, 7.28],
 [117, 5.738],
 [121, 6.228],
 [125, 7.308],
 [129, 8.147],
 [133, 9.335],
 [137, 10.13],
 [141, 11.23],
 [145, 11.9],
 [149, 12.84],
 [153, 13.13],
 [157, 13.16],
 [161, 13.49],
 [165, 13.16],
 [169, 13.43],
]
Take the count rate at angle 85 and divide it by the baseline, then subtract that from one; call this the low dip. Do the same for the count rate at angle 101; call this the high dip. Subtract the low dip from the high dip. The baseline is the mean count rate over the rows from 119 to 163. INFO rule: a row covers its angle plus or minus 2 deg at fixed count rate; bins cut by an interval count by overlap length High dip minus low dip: 0.13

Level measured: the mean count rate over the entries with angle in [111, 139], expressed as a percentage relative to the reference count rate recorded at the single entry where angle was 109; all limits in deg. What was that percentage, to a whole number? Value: 74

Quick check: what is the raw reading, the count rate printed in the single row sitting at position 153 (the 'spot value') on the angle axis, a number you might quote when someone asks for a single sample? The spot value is 13.13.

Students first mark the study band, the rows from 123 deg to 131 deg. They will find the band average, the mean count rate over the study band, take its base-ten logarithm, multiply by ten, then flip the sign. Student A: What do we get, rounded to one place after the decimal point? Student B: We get -8.9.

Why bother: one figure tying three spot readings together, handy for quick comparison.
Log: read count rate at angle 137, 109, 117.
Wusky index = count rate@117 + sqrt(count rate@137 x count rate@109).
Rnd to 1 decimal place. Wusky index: 16.1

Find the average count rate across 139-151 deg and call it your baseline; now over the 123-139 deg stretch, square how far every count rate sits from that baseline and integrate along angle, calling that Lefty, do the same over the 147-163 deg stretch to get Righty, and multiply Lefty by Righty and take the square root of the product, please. 65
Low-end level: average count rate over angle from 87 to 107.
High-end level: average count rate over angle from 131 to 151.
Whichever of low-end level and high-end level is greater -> 12.6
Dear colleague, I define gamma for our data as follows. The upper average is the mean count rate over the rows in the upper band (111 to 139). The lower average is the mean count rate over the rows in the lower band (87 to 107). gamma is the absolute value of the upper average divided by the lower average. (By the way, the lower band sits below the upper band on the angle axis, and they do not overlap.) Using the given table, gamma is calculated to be 0.61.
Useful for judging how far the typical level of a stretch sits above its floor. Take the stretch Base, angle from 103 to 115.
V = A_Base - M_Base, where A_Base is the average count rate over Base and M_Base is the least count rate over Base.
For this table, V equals 2.57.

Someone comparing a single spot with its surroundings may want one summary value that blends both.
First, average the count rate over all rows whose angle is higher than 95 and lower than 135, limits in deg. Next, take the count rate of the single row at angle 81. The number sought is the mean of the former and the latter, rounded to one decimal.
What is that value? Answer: 11.1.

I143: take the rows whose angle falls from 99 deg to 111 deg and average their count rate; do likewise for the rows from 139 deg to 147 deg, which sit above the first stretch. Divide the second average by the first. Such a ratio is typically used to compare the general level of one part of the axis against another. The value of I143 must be 1.0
